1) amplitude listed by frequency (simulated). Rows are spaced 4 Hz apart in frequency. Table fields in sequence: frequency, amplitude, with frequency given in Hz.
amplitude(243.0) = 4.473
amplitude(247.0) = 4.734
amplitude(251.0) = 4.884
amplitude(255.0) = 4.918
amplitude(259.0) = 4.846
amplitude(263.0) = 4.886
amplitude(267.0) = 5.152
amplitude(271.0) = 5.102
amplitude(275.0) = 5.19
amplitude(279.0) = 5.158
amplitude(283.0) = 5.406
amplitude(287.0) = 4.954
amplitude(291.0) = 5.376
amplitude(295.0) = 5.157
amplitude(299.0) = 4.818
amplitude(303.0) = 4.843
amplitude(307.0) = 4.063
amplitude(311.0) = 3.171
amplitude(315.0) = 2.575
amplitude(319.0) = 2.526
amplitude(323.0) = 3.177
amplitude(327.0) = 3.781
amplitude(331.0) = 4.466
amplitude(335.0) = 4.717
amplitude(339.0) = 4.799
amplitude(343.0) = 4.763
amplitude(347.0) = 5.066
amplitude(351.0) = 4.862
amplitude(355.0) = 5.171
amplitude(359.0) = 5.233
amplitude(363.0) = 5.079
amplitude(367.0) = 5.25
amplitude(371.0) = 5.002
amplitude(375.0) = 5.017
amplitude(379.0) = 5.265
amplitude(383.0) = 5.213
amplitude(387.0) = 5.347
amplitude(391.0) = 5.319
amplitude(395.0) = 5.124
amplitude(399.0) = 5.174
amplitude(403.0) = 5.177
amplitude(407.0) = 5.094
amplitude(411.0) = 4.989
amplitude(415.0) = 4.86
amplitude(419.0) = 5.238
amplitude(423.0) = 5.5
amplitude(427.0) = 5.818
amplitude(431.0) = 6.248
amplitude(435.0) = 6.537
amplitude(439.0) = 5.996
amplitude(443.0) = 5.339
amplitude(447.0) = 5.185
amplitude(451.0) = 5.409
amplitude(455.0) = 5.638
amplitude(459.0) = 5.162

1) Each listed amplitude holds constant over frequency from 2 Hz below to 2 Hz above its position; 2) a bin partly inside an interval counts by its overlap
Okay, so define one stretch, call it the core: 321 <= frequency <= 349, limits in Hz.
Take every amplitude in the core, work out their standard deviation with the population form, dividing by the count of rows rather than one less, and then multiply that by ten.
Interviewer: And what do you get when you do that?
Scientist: 6.2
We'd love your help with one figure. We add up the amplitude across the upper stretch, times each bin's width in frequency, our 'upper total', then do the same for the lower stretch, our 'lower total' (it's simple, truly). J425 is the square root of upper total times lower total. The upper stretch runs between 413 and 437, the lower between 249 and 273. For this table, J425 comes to 128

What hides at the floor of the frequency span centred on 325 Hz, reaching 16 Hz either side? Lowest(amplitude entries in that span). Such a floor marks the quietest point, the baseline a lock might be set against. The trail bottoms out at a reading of 2.526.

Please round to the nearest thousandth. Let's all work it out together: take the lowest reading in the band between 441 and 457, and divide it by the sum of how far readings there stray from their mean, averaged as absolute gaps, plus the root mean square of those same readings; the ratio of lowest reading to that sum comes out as 0.938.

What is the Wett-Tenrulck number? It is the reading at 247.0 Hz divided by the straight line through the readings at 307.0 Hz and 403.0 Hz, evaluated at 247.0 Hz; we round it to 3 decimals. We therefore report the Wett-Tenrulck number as 1.406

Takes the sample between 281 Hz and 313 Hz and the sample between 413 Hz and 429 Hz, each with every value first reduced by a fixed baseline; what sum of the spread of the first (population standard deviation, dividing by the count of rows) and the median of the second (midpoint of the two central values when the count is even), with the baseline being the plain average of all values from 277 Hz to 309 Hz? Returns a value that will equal 1.1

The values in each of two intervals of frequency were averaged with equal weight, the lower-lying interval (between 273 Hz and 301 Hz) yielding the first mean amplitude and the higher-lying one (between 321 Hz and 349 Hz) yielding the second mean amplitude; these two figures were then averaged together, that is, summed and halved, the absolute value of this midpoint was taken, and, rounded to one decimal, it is 4.8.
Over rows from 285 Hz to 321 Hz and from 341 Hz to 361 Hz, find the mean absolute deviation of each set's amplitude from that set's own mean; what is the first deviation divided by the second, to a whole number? 6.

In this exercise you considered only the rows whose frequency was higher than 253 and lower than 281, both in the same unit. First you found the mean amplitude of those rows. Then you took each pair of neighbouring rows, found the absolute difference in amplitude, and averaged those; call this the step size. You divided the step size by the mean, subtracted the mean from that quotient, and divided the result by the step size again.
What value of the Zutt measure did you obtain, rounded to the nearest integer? -55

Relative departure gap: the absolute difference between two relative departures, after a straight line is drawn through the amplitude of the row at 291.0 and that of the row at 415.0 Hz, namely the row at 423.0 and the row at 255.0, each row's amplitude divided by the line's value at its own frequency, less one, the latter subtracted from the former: 0.25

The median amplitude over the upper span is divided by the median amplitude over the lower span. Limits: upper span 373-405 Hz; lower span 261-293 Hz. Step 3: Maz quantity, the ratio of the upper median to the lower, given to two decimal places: 1.01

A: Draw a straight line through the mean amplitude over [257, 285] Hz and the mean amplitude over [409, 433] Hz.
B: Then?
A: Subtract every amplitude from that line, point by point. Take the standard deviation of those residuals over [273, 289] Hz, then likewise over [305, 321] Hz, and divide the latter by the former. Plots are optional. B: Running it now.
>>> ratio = 3.8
